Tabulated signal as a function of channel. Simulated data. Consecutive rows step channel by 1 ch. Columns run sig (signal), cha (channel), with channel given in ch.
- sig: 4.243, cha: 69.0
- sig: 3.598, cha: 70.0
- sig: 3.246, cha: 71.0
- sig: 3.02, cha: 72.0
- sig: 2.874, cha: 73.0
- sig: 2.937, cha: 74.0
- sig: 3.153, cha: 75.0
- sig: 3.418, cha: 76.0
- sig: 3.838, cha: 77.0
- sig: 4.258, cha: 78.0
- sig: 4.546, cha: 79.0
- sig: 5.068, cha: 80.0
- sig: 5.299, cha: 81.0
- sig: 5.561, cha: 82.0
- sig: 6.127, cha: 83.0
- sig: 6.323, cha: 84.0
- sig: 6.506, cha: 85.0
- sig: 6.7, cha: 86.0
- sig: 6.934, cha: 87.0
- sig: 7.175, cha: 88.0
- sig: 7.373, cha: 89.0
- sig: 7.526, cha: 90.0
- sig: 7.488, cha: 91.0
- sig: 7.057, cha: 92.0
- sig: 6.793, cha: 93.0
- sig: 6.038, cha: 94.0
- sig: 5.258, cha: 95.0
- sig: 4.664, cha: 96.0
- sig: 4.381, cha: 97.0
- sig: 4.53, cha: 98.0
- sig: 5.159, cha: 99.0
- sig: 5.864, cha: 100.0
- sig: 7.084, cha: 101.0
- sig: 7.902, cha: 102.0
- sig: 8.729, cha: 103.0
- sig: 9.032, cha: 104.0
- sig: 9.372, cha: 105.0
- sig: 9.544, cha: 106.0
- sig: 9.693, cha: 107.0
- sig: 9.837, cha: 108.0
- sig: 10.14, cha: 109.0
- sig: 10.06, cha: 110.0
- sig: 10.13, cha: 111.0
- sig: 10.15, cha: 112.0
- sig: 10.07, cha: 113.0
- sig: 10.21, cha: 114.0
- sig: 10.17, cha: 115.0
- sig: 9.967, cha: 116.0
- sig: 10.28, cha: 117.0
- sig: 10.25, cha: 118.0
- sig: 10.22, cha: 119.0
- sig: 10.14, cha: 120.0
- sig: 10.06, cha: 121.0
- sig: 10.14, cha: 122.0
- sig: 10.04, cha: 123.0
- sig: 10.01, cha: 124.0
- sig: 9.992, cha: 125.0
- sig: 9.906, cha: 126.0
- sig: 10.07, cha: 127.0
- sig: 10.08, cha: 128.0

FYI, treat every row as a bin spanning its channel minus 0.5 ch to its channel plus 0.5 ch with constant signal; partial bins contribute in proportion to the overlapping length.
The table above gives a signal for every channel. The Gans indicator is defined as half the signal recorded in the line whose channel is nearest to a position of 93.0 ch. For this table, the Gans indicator 3.40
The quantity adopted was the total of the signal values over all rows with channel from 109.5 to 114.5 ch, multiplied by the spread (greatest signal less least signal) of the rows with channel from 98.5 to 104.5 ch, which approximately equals 196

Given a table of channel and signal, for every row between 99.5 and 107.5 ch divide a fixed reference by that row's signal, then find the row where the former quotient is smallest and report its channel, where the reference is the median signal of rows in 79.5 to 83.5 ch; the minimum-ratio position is 107.0 ch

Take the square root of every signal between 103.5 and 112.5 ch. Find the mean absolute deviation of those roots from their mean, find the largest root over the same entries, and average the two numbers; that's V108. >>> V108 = 1.62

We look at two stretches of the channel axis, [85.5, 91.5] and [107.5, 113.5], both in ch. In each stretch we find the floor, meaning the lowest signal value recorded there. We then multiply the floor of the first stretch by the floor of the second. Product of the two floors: 66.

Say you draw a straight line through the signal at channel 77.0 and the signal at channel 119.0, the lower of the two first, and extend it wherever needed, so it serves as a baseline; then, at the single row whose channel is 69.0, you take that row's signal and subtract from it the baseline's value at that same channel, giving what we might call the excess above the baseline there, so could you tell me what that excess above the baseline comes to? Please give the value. 1.6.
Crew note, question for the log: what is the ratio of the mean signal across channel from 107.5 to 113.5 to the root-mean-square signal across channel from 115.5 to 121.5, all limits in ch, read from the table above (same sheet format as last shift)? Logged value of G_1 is 0.99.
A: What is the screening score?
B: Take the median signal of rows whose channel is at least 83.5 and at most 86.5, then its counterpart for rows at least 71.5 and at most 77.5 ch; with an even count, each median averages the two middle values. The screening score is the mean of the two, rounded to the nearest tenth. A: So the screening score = 4.8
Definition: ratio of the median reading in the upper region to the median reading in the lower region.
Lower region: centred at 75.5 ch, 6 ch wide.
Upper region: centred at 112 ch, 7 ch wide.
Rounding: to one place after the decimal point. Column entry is 3.1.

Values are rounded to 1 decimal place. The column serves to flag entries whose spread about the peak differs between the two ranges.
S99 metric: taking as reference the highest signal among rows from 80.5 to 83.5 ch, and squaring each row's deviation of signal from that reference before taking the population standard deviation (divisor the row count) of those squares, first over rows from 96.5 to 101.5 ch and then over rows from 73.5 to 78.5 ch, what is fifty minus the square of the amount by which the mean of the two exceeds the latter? 49.6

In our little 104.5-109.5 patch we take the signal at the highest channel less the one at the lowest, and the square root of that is 0.88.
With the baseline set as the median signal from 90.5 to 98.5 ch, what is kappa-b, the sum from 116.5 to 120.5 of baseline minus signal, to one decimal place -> -18.3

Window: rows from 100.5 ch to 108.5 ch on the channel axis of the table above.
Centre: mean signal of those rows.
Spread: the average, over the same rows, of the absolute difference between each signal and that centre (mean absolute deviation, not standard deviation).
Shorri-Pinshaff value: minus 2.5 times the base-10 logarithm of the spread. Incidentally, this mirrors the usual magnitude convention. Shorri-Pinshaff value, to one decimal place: 0.3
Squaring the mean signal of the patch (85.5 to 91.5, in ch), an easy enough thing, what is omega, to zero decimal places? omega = 52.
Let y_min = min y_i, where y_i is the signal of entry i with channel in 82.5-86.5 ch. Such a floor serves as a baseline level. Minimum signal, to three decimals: 6.127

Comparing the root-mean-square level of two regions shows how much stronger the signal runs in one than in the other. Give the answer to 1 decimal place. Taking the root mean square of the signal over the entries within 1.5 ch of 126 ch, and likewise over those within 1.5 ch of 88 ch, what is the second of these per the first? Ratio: 0.7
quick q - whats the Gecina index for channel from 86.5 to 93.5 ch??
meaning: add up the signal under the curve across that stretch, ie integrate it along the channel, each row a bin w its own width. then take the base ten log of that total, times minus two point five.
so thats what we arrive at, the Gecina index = -4.3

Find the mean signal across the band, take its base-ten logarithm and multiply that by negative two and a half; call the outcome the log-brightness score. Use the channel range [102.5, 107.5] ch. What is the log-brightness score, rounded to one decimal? -2.4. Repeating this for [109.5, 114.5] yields -2.5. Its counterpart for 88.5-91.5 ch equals -2.2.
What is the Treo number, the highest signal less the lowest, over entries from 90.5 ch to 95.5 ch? 2.23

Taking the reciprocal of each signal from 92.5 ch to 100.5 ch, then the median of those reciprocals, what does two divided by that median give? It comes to 10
